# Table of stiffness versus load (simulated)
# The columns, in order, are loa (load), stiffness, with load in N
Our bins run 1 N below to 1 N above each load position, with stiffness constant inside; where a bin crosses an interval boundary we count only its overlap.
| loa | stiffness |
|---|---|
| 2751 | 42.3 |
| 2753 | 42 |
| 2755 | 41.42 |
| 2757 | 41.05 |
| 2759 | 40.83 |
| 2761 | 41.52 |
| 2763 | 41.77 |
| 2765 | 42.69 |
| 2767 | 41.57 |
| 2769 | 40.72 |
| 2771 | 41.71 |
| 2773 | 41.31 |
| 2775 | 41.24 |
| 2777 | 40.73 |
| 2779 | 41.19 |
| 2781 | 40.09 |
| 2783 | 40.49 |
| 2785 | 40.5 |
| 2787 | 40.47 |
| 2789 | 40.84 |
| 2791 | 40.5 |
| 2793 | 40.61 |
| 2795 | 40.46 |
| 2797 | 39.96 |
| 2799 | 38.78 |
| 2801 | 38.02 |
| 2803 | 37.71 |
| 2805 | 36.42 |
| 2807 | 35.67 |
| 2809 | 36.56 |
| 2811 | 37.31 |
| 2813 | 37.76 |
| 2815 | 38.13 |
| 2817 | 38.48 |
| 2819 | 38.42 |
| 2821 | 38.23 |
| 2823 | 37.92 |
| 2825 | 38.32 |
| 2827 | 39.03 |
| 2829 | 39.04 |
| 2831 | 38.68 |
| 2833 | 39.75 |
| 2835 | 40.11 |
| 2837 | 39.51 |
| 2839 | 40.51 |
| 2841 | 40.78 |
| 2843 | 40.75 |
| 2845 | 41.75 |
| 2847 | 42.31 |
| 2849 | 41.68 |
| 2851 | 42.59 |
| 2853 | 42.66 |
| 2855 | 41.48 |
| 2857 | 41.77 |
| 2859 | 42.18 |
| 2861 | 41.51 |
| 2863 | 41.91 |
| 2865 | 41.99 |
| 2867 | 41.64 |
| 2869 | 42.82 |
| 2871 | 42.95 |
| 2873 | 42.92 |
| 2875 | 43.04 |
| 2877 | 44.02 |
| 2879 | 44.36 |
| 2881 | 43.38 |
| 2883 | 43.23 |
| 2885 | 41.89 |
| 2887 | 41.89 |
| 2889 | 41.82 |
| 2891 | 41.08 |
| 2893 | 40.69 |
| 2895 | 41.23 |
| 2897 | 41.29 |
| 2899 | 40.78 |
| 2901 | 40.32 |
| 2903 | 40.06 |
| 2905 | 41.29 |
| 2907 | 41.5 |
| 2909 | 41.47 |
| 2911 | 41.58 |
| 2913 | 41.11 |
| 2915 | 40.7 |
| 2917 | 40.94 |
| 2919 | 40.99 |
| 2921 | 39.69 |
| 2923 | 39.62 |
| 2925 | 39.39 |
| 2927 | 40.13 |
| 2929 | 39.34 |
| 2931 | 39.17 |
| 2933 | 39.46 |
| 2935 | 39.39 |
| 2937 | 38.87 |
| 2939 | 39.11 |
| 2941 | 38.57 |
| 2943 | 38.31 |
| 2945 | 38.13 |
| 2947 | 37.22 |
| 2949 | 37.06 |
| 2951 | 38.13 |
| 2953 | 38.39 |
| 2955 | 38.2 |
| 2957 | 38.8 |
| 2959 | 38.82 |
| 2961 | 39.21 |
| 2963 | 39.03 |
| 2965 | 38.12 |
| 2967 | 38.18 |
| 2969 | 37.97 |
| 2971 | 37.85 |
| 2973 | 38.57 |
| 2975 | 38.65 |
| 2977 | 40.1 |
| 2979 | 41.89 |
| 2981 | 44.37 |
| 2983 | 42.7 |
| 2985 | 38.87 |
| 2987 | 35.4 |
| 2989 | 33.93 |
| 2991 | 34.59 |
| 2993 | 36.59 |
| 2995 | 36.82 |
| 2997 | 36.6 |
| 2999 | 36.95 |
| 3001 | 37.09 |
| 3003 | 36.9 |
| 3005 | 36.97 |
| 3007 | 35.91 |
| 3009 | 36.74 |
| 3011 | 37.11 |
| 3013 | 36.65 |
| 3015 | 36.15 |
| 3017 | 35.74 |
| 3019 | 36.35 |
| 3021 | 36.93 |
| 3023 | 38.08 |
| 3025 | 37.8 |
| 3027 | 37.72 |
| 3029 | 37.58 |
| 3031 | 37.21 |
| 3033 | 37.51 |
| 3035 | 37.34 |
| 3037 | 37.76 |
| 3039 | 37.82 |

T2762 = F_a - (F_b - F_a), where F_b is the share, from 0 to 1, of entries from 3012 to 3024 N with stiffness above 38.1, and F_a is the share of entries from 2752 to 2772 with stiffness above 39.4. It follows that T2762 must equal 2.0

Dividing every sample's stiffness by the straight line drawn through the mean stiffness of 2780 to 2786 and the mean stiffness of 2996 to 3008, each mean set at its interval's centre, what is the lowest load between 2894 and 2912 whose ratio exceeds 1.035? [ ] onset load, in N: 2895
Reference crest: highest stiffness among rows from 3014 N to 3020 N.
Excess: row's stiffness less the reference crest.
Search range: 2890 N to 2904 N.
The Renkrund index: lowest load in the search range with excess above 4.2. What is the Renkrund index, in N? 2891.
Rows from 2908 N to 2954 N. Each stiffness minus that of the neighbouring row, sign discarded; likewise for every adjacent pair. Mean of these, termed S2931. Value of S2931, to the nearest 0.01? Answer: 0.41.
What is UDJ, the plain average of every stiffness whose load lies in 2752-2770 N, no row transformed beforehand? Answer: 41.5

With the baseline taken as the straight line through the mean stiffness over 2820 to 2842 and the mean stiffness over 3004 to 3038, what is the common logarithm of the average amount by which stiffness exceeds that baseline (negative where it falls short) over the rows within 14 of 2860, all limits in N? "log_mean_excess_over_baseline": 0.5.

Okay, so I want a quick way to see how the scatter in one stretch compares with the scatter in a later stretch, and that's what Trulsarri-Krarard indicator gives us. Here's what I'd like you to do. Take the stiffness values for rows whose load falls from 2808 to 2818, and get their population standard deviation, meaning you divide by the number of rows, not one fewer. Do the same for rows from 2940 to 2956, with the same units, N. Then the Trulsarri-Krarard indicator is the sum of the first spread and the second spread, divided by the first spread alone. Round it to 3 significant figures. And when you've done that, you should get 1.77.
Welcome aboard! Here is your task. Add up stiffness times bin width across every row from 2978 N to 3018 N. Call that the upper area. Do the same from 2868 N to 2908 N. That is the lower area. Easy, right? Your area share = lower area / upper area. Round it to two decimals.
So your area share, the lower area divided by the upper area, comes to 1.12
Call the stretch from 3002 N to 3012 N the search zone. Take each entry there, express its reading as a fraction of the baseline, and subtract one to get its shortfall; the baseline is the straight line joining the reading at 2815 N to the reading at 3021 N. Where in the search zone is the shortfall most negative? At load 3007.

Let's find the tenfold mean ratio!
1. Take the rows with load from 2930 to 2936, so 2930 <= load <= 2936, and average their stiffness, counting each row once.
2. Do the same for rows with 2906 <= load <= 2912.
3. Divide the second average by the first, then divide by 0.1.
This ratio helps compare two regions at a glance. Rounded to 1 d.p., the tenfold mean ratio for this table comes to 10.6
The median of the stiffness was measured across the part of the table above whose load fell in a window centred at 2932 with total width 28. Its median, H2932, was 39.4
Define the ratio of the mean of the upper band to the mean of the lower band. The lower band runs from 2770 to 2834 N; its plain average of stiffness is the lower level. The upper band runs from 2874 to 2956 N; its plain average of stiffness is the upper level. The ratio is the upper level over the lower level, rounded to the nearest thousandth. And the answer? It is 1.031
